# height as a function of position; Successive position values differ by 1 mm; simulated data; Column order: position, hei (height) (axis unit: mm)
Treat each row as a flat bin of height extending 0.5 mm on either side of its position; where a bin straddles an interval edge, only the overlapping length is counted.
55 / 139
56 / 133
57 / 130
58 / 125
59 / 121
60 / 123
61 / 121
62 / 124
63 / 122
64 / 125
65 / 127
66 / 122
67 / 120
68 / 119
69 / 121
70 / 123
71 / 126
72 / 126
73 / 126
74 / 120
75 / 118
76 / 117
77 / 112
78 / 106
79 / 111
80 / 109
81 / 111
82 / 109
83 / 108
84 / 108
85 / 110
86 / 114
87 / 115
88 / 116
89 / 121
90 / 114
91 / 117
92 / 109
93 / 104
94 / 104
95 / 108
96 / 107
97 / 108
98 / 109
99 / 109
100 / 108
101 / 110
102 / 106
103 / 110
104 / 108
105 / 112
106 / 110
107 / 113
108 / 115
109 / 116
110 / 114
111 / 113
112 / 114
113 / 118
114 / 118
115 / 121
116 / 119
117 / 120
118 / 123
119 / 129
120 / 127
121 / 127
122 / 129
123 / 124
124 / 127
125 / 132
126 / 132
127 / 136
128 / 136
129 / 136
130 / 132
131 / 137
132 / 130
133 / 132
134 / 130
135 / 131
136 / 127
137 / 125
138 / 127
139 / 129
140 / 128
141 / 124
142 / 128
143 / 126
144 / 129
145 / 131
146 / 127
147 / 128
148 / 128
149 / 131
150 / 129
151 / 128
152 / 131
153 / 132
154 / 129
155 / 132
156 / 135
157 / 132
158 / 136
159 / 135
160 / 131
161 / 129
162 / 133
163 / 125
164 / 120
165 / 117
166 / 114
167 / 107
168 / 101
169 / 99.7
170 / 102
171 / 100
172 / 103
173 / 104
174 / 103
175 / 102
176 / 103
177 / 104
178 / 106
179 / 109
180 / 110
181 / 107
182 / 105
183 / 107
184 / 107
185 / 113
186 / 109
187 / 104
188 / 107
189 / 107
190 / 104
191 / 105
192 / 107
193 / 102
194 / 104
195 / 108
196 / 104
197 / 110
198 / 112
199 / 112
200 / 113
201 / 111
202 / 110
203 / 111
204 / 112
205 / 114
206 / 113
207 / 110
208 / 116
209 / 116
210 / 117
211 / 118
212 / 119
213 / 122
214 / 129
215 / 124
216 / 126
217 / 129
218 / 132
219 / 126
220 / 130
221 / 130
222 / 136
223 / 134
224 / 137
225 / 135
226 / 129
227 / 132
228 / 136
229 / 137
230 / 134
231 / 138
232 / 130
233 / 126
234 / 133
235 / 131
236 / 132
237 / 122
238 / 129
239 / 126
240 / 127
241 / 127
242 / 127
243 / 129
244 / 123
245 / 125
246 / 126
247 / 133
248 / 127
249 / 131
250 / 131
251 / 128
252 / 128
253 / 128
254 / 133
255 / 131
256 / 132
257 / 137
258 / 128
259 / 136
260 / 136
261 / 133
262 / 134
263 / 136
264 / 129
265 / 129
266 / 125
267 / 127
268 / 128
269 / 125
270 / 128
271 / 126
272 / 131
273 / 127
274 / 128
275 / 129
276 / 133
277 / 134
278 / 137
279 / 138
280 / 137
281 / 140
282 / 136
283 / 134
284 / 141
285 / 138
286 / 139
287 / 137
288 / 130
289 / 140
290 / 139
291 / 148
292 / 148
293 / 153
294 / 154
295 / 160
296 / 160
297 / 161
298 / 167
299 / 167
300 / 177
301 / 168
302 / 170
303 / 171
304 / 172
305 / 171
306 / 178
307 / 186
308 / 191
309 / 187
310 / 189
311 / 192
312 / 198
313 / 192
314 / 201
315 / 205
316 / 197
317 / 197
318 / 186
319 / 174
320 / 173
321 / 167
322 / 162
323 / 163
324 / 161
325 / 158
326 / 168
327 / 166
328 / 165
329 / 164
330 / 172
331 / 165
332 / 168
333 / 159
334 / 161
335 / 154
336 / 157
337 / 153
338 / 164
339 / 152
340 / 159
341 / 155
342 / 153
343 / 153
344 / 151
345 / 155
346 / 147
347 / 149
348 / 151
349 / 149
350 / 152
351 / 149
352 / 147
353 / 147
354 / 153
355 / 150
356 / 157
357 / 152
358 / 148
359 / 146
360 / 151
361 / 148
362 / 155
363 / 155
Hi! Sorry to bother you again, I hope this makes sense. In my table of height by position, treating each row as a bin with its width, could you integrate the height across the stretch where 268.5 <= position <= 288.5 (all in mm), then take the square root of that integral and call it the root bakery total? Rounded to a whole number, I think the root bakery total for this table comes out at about 52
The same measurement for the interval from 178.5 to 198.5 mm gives 46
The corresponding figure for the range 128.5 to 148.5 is 51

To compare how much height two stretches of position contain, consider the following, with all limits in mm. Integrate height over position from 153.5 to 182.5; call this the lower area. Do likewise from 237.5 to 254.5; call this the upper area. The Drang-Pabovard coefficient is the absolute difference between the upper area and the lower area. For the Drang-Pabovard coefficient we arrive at 1156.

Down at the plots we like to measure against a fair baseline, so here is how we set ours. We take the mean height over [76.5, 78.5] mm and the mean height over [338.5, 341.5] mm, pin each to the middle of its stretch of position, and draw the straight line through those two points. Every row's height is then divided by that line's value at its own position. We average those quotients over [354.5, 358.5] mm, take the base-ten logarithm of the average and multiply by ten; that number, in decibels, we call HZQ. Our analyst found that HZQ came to -0.2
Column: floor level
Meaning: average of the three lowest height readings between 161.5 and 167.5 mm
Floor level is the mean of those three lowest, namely 113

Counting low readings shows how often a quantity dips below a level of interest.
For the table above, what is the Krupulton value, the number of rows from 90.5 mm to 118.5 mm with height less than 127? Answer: 28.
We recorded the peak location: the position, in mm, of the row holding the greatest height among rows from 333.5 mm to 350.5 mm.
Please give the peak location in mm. 338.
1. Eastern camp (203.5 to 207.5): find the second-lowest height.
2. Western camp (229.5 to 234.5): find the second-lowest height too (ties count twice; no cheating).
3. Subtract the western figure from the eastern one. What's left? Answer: -18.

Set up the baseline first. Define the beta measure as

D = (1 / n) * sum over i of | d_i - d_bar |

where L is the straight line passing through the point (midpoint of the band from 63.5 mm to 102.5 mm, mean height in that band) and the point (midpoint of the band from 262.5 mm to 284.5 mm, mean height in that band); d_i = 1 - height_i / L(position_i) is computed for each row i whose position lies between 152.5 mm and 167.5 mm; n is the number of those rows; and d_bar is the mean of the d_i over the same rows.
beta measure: 0.060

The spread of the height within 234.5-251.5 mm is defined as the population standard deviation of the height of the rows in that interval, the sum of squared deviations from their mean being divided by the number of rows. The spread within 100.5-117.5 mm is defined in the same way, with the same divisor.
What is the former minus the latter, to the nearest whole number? -1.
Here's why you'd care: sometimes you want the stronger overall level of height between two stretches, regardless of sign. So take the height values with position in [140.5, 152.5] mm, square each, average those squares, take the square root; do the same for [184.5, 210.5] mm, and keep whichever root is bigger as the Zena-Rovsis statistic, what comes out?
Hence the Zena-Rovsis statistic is 128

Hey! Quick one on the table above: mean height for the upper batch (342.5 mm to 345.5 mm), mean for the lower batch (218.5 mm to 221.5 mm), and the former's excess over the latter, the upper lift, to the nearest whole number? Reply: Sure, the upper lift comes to 24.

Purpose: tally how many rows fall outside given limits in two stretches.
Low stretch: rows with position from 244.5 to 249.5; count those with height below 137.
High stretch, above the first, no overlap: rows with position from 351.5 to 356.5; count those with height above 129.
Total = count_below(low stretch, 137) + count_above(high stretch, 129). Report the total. 10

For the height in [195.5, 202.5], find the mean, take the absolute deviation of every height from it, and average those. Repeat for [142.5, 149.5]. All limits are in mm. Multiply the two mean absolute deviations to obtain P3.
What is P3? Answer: 3.0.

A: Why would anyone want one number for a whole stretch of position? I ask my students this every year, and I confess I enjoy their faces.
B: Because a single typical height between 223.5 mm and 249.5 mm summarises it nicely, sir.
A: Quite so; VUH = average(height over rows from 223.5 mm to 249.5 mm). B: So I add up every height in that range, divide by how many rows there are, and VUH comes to 130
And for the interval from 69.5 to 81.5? 117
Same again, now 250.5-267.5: 131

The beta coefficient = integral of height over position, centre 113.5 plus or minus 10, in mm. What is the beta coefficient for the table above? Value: 2370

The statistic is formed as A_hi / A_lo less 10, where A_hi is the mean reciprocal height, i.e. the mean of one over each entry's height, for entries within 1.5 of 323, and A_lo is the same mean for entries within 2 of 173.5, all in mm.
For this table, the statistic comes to -9.36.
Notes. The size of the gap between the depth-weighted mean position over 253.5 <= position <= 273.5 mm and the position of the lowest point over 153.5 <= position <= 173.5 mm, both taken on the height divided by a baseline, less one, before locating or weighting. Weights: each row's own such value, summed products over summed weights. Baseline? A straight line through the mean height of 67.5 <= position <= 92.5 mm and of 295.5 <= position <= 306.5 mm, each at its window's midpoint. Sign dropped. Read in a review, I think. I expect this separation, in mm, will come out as 93.2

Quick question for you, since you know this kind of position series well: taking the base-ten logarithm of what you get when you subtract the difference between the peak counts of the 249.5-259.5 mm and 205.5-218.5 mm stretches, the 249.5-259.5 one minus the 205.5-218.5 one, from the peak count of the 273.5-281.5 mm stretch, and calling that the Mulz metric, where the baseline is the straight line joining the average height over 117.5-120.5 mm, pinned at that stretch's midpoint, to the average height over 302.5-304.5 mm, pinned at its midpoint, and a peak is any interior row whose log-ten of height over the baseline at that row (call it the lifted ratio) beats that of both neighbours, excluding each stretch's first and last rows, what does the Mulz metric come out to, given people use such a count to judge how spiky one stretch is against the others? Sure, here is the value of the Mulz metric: 0.0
